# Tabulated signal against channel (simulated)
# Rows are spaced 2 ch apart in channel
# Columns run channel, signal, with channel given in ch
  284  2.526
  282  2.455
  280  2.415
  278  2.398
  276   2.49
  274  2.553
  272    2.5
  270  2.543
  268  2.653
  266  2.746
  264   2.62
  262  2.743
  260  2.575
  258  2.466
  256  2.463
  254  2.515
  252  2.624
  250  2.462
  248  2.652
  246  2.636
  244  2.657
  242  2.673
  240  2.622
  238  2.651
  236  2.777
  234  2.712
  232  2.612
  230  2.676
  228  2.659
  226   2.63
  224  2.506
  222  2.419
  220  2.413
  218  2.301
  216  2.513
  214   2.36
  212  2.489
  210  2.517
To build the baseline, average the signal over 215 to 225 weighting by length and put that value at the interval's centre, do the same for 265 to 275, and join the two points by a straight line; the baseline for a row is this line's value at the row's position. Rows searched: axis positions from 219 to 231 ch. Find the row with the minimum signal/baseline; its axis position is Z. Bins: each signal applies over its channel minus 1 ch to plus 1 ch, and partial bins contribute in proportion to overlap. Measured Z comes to 222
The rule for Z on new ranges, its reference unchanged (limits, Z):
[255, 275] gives 272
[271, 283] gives 278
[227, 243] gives 240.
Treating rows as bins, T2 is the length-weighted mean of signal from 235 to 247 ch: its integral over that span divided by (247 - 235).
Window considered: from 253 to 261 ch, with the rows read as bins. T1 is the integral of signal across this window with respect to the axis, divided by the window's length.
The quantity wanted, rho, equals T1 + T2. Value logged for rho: 5.17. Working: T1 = 2.50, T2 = 2.67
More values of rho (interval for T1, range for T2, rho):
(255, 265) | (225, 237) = 5.25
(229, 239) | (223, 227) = 5.25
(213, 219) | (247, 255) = 4.95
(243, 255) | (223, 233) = 5.21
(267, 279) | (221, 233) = 5.11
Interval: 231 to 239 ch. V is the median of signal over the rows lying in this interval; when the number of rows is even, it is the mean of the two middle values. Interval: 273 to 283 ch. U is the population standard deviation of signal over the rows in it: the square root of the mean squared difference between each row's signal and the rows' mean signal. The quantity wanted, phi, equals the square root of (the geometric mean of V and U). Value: 0.62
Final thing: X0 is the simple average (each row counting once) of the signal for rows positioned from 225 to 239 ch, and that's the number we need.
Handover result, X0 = 2.67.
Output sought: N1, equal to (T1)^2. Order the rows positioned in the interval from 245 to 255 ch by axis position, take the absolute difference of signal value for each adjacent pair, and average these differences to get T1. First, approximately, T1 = 0.119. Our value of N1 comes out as 0.014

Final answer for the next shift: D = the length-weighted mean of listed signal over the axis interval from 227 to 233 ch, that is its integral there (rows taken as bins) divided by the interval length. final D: 2.65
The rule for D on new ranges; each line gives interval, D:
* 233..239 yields 2.71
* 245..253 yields 2.59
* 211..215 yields 2.42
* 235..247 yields 2.67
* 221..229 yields 2.55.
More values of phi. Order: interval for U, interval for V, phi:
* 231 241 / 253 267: 0.63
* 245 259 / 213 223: 0.67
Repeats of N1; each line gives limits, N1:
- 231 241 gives 0.006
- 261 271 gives 0.013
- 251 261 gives 0.005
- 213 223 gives 0.015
